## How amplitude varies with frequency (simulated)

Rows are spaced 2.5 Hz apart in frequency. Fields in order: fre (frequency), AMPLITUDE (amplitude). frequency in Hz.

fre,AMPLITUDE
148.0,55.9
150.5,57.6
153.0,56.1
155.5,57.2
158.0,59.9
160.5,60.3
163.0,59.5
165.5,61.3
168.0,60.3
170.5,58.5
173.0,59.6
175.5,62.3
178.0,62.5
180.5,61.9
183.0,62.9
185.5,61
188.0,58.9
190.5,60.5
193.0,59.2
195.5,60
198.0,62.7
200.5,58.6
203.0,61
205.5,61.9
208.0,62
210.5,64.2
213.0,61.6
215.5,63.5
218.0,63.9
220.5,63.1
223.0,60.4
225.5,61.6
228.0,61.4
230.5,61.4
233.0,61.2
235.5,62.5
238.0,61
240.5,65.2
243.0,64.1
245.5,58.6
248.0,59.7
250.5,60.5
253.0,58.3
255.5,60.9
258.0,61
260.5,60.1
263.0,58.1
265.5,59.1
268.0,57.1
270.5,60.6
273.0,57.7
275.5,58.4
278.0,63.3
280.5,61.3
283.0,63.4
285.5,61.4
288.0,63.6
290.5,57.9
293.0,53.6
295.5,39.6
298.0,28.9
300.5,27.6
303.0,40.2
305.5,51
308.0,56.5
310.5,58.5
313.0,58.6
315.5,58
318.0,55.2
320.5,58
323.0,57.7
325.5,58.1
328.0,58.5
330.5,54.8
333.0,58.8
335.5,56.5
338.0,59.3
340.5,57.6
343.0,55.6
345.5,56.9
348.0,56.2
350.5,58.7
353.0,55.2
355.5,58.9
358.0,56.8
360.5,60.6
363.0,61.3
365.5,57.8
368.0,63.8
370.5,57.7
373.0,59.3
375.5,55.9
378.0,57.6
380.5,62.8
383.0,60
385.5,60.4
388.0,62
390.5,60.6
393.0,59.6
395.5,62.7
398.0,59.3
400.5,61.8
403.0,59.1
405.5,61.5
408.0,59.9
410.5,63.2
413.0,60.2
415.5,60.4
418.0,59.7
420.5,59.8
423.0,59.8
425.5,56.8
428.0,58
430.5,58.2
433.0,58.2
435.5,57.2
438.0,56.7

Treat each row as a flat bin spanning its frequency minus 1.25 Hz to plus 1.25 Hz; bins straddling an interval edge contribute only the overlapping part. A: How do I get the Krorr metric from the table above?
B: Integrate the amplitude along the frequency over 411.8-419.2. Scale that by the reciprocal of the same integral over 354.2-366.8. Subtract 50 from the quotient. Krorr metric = -49.4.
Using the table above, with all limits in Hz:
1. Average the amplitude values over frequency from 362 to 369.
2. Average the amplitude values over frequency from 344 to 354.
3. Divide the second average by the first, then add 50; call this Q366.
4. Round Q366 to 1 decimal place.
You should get 50.9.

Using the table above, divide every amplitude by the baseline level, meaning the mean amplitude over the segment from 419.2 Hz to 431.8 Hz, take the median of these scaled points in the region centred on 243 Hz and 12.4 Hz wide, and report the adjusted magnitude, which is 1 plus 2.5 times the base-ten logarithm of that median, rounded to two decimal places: 1.05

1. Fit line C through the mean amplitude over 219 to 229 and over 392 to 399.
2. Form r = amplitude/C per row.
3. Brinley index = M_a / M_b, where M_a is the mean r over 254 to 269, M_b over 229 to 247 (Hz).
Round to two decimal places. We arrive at 0.96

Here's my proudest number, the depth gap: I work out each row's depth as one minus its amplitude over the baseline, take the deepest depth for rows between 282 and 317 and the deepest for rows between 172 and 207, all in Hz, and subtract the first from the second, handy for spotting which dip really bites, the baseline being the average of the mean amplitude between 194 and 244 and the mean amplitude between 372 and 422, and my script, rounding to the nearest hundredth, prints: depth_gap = -0.51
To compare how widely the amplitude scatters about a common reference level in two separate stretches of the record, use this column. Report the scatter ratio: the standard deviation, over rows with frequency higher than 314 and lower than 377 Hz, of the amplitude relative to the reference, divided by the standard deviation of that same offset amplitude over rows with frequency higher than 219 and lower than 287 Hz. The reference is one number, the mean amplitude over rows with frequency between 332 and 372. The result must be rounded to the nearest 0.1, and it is 1.0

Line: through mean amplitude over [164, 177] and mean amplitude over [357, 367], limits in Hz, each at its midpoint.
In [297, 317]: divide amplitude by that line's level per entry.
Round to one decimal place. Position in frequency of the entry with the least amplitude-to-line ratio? 300.5 Hz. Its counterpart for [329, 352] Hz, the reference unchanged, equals 330.5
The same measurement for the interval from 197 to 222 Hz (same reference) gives 200.5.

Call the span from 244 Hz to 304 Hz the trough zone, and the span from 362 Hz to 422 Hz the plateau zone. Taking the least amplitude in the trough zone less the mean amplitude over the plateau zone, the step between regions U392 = -32.7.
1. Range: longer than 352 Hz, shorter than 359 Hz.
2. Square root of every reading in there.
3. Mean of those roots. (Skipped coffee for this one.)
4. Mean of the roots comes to 7.55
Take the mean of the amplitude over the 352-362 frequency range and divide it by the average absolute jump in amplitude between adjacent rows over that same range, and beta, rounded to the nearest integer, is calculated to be 18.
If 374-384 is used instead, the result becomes 18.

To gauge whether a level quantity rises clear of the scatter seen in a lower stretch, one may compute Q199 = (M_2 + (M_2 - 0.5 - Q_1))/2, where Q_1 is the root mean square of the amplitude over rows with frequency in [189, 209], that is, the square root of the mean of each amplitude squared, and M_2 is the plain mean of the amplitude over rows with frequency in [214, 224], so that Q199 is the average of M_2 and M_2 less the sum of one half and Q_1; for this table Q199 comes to 32.1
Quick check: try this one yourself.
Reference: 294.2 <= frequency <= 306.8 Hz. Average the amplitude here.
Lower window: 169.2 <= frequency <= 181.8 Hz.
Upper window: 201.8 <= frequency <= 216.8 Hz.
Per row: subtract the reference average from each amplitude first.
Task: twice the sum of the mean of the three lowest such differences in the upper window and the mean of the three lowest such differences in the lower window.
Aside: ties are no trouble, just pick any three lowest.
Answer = 93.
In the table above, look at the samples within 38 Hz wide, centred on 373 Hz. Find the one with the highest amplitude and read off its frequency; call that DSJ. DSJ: 368.0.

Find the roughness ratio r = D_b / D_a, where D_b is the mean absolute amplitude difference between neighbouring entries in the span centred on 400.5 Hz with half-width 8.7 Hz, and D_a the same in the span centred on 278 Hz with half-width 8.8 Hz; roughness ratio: 1.1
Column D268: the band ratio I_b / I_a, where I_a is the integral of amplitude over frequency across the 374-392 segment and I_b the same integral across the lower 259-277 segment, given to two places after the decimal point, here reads 0.98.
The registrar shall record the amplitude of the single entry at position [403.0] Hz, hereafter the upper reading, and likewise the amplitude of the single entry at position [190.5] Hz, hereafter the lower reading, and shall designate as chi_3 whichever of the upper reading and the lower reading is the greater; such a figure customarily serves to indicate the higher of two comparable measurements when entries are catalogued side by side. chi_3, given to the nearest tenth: 60.5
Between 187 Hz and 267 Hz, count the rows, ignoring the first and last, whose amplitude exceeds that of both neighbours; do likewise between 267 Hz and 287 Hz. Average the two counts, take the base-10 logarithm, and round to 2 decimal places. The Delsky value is 0.78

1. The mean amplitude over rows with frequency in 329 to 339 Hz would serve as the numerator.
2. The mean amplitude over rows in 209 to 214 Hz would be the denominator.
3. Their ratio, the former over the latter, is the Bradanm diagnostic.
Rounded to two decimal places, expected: 0.91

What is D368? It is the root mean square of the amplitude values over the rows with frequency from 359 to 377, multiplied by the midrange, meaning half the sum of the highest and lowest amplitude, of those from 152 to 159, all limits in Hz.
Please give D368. 3453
